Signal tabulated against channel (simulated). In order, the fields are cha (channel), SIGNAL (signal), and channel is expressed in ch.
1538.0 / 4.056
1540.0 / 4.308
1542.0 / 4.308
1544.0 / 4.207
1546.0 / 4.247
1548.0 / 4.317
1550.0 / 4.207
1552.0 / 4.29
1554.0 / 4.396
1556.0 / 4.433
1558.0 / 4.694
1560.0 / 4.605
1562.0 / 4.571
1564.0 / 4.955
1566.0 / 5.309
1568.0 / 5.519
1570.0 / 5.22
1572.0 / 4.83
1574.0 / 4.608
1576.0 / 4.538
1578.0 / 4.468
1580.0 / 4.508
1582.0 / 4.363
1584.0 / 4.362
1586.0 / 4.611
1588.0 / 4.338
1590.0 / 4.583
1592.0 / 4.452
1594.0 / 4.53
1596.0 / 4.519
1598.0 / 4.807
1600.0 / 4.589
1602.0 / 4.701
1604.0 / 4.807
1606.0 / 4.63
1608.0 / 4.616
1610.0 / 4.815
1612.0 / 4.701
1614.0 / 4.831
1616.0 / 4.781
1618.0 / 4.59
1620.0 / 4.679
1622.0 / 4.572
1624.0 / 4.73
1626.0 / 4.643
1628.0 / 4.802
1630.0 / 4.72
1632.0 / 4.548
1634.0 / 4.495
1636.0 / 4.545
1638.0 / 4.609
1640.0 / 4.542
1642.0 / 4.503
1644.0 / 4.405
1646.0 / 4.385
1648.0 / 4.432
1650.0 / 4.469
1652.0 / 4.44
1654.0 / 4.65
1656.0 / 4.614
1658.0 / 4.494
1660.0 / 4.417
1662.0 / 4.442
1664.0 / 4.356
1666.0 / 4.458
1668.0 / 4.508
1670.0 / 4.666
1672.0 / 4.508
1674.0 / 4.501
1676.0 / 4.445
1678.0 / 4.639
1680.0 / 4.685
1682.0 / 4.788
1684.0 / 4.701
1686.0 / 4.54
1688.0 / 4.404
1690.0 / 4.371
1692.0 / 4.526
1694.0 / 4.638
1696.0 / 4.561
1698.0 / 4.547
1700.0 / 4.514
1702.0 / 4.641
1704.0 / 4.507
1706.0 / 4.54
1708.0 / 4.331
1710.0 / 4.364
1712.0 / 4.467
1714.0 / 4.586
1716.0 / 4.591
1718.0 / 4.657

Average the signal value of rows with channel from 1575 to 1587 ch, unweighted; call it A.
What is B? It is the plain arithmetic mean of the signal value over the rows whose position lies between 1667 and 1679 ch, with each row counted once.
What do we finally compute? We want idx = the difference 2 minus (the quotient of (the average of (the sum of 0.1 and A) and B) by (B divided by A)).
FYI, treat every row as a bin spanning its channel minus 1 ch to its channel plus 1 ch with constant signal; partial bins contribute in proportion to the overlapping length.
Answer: -2.5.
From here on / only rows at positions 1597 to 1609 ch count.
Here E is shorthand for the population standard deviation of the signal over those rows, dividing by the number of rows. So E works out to 0.088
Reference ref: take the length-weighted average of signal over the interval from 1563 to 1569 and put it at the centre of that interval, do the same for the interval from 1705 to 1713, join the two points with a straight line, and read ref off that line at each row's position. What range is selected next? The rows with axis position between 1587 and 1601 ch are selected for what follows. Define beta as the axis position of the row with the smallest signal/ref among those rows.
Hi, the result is 1588.0 ch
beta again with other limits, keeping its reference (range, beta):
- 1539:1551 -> 1544.0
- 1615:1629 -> 1618.0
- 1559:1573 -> 1562.0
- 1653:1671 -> 1664.0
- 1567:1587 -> 1582.0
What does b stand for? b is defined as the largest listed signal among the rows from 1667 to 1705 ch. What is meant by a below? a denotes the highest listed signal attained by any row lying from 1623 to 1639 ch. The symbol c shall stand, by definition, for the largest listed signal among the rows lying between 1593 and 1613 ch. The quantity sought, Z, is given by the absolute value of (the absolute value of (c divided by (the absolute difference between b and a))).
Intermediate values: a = 4.802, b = 4.788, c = 4.815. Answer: 344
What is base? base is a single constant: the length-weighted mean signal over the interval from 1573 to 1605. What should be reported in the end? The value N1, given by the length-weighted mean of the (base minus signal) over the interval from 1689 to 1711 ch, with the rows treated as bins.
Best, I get 0.05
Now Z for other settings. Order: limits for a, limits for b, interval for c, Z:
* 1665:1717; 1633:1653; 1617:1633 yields 27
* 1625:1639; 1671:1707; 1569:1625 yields 373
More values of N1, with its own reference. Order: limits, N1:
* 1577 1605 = 0.00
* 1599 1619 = -0.16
